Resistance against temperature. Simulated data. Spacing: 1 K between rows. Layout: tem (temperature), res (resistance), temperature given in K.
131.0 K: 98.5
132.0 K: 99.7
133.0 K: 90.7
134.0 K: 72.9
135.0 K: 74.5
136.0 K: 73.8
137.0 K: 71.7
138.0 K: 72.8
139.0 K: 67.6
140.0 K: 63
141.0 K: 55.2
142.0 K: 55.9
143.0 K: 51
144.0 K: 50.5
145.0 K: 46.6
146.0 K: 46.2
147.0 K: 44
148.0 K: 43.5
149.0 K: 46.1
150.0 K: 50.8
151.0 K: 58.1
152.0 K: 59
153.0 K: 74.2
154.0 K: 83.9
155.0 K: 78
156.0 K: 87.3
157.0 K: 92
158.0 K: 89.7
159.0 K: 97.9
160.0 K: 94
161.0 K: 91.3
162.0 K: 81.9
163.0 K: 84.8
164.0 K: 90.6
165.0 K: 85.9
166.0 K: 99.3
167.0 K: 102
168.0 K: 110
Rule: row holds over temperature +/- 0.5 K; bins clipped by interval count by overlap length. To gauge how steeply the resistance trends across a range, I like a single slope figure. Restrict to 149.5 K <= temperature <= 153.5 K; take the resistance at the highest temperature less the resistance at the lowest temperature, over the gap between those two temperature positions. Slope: 7.8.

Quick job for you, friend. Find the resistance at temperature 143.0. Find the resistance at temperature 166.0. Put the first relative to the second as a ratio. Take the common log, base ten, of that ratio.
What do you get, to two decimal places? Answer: -0.29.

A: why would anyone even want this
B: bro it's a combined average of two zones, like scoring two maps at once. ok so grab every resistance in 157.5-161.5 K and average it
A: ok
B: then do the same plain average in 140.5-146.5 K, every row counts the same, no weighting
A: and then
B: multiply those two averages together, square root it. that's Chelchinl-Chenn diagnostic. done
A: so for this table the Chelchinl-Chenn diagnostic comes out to 69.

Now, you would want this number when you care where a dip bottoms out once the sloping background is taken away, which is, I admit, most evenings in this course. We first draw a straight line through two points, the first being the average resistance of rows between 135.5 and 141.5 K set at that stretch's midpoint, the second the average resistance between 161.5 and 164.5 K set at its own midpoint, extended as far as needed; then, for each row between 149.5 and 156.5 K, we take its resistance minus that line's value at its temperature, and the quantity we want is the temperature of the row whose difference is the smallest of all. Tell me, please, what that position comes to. 150.0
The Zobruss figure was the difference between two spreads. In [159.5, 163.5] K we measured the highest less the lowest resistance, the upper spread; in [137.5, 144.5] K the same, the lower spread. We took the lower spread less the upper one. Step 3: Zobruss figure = 10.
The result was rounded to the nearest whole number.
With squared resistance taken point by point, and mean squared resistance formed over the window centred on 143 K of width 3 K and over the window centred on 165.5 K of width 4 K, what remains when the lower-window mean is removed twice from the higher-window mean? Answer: 3446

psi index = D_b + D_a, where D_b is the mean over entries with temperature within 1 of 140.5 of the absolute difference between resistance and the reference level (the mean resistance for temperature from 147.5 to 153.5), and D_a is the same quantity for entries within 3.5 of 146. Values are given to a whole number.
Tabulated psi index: 12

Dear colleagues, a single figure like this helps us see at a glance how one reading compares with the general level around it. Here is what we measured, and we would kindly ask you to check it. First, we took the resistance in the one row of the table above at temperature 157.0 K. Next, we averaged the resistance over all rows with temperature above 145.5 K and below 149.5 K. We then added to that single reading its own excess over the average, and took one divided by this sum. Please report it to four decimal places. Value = 0.0072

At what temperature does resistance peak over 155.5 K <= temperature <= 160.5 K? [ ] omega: 159.0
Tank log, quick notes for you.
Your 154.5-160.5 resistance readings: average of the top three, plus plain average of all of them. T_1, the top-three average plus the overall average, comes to 184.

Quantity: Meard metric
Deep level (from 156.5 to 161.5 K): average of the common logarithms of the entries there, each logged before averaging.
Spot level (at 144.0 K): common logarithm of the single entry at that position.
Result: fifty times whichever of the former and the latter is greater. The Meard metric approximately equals 98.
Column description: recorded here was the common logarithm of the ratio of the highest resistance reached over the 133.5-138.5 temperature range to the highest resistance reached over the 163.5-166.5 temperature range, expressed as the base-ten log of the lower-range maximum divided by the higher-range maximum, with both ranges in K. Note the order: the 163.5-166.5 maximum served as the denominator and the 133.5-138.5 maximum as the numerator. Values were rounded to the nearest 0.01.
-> -0.12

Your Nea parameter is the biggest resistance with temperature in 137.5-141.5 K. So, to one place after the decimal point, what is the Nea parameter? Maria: 72.8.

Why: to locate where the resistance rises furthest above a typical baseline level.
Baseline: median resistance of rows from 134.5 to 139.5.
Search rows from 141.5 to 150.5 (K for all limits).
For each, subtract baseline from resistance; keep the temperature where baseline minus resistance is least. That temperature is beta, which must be 142.0 K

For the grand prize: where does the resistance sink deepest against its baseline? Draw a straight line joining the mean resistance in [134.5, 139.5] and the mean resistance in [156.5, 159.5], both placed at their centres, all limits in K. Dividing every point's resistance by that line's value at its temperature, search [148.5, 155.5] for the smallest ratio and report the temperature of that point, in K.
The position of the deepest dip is 149.0 K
